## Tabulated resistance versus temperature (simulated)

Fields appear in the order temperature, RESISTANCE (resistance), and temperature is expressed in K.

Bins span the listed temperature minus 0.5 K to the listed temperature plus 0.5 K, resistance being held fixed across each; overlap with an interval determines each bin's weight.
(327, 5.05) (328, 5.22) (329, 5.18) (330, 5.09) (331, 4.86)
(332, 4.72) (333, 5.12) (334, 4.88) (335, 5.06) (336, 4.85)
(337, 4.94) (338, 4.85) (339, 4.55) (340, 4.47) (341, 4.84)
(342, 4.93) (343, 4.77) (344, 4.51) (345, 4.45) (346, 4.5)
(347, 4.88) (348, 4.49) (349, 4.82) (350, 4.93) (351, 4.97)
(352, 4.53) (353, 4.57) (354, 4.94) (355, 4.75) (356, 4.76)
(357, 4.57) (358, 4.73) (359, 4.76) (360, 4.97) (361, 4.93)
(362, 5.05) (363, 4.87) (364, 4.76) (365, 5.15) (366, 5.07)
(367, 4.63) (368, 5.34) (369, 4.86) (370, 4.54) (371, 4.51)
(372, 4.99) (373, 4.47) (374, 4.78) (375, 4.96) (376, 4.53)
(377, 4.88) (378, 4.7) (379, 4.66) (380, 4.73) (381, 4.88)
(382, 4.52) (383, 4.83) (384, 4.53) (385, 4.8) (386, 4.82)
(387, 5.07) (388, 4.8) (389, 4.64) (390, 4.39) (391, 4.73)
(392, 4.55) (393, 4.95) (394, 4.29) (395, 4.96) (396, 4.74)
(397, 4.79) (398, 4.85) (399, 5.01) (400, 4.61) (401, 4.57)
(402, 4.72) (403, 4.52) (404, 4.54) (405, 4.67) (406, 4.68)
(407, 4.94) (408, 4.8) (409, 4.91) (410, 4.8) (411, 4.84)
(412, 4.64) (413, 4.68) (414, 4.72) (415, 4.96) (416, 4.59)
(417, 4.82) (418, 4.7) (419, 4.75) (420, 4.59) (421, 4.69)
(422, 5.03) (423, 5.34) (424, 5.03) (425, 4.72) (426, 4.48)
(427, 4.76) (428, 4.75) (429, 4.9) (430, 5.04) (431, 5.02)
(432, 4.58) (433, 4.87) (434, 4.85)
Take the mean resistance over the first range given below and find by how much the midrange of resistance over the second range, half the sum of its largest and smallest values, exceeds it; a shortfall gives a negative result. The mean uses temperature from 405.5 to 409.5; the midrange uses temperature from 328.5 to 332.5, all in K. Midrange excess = 0.12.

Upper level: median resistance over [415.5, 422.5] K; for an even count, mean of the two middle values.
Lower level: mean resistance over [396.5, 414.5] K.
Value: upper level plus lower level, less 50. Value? -40.6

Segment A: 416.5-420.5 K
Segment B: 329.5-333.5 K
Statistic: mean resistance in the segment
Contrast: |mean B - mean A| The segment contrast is 0.23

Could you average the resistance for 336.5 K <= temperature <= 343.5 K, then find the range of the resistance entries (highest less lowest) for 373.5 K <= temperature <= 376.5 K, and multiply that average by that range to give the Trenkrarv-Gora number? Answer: 2.0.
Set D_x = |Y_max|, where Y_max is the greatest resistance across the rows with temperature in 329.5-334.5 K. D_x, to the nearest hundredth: 5.12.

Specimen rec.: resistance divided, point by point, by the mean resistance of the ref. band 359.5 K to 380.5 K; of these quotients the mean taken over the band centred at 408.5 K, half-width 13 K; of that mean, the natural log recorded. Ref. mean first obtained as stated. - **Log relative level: -0.019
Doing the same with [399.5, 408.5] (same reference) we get -0.033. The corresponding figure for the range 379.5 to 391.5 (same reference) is -0.021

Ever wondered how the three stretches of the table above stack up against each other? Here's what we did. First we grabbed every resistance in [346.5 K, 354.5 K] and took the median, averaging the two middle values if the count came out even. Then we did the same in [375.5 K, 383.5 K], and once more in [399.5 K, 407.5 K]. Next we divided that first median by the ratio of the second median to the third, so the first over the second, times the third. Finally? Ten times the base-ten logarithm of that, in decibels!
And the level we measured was 6.79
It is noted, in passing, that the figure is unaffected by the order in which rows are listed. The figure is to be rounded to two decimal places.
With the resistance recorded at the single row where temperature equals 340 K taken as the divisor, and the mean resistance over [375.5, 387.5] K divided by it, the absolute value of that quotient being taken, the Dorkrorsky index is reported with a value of 1.06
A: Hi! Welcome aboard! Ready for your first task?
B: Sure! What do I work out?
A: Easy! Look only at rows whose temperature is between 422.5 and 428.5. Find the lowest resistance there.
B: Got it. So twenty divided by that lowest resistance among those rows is 4.46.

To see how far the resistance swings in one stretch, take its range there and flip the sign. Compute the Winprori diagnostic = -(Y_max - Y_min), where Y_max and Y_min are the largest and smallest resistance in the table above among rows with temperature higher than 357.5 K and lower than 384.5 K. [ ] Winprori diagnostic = -0.87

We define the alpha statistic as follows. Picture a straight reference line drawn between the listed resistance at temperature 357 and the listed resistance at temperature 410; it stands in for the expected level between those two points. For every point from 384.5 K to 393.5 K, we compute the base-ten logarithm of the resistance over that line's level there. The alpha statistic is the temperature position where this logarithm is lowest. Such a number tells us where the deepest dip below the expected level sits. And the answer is 390 K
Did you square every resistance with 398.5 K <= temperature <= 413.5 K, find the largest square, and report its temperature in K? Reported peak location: 399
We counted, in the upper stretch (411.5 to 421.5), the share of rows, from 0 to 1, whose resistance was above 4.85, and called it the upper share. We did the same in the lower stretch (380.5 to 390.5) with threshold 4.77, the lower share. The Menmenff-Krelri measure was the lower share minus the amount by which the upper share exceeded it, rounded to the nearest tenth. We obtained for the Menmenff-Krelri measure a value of 1.1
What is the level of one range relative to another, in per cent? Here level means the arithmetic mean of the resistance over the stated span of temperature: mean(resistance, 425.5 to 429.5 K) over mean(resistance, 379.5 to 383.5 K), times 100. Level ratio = 100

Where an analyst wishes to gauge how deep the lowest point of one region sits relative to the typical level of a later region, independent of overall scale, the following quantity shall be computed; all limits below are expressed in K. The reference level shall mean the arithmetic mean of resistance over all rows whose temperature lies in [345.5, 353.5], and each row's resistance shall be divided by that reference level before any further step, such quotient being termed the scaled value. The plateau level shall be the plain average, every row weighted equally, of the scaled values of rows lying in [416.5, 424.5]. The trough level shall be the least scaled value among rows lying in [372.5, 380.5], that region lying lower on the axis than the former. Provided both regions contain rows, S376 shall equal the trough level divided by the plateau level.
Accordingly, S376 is 0.918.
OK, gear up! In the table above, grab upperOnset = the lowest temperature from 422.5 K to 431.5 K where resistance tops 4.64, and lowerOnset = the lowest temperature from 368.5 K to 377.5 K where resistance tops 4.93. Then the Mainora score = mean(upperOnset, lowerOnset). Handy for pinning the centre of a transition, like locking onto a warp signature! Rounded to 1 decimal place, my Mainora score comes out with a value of 397.5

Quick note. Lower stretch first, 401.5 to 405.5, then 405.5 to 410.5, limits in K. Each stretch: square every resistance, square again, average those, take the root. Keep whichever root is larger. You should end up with 23.3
